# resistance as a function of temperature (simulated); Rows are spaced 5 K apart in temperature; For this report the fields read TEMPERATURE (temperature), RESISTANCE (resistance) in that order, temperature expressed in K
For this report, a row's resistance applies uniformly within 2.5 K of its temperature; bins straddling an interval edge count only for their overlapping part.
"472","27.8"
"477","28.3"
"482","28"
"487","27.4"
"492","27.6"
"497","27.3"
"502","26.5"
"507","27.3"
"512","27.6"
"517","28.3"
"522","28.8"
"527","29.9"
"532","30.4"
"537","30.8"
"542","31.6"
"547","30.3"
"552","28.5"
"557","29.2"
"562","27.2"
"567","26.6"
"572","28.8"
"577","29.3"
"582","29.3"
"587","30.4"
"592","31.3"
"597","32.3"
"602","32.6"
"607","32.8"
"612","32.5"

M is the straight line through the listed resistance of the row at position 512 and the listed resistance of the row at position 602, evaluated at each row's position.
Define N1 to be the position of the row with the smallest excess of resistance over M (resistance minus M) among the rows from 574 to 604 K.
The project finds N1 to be 582 K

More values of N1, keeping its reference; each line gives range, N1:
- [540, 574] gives 567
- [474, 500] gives 497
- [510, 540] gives 512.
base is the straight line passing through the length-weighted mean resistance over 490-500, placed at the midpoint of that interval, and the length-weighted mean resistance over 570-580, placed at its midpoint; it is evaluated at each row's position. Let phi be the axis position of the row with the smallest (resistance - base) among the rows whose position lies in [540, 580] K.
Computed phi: 567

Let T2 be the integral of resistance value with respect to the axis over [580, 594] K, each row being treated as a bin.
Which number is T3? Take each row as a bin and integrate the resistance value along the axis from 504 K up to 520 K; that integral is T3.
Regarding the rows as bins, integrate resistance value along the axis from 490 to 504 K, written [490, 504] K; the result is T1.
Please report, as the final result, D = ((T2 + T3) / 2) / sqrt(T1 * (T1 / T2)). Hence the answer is 24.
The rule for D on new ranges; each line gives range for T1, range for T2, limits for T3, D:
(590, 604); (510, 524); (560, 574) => 17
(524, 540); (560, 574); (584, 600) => 18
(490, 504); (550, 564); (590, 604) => 22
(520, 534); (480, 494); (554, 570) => 20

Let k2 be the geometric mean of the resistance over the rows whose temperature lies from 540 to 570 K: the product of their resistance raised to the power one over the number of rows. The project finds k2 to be 28.8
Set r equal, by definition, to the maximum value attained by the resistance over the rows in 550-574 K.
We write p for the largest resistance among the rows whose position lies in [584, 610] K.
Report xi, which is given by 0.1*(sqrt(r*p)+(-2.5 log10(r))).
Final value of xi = 2.73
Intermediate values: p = 32.8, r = 29.2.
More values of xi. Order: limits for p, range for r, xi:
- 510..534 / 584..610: 2.78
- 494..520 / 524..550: 2.62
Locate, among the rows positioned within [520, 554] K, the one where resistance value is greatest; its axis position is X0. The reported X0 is 542 K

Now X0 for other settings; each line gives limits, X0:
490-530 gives 527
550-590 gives 587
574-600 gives 597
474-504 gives 477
